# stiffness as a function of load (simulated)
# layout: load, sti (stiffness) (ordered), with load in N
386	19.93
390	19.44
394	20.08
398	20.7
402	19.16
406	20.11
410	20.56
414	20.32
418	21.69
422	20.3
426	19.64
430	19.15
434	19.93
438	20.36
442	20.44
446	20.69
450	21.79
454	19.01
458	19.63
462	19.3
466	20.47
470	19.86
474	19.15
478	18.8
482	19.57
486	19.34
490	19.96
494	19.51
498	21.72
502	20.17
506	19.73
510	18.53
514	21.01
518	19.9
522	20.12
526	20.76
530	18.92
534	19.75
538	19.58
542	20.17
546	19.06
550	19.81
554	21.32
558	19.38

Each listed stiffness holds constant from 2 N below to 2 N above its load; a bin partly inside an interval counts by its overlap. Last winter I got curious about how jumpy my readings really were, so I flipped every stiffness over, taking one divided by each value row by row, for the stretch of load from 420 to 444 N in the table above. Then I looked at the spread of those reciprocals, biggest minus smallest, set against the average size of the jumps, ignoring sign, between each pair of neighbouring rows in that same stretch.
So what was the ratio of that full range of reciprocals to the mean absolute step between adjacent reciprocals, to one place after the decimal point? 2.6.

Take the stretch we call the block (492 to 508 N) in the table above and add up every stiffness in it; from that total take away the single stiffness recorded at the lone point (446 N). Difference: 60.4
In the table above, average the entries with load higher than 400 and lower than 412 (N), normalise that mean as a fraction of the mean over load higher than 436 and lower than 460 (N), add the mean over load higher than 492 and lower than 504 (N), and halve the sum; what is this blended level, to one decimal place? 10.7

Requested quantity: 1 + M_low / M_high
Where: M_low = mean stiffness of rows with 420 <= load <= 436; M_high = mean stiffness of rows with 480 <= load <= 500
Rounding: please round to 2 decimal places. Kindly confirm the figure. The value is 1.99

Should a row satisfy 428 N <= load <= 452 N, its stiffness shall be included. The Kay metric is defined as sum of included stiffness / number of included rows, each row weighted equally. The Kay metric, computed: 20.4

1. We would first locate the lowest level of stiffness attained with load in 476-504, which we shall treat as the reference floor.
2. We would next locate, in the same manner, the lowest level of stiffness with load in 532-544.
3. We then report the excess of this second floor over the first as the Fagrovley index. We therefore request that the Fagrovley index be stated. 0.8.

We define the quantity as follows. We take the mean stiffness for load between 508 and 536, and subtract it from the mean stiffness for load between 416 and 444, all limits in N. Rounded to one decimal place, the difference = 0.4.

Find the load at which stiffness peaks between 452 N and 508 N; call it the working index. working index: 498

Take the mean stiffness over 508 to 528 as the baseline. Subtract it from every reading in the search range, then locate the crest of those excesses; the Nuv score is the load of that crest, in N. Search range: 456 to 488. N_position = 466 N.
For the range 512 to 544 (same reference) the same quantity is 514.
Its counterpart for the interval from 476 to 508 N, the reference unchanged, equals 498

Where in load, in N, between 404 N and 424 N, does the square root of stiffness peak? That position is 418 N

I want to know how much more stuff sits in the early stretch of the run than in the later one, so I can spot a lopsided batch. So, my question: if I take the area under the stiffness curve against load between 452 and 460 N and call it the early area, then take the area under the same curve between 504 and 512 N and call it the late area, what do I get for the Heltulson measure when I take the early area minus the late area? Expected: 1.5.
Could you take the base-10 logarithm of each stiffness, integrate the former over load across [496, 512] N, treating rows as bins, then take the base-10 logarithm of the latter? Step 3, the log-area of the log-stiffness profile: 1.32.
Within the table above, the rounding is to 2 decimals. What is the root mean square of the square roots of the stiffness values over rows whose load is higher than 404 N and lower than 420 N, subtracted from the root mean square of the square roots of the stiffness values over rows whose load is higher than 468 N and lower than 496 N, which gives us -0.14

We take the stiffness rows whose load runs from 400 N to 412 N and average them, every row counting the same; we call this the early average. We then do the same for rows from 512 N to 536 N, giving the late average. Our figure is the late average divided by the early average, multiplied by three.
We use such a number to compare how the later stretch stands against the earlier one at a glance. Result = 3.020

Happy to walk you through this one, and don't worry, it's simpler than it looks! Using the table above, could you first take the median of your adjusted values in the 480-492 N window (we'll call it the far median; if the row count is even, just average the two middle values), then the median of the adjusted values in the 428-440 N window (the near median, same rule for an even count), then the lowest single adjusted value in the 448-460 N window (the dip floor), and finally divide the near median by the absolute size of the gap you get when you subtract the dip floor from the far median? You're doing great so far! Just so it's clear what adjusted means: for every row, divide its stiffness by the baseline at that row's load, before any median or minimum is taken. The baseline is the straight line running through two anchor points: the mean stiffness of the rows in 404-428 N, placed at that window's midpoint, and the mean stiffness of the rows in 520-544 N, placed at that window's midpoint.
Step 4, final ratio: 29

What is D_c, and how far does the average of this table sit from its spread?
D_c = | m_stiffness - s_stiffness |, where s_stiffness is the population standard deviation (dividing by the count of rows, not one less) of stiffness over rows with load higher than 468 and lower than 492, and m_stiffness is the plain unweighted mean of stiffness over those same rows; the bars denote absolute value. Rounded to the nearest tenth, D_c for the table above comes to 19.0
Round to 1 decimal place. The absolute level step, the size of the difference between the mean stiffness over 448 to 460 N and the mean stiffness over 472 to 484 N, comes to 1.0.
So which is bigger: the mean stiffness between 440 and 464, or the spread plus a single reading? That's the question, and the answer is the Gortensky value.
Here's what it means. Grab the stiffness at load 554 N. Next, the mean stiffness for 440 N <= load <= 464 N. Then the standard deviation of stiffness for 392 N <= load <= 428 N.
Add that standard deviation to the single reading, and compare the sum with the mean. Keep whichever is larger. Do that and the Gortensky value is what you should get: 22.0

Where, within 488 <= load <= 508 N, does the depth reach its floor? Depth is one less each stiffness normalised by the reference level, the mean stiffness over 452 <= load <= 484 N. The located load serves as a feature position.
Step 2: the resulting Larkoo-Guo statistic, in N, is 498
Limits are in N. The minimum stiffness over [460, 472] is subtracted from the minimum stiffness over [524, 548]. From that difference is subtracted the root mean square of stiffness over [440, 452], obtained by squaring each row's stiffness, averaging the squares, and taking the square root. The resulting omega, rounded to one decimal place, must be -21.4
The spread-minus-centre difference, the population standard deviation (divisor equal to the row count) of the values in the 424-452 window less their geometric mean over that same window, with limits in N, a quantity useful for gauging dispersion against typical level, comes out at -19.5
